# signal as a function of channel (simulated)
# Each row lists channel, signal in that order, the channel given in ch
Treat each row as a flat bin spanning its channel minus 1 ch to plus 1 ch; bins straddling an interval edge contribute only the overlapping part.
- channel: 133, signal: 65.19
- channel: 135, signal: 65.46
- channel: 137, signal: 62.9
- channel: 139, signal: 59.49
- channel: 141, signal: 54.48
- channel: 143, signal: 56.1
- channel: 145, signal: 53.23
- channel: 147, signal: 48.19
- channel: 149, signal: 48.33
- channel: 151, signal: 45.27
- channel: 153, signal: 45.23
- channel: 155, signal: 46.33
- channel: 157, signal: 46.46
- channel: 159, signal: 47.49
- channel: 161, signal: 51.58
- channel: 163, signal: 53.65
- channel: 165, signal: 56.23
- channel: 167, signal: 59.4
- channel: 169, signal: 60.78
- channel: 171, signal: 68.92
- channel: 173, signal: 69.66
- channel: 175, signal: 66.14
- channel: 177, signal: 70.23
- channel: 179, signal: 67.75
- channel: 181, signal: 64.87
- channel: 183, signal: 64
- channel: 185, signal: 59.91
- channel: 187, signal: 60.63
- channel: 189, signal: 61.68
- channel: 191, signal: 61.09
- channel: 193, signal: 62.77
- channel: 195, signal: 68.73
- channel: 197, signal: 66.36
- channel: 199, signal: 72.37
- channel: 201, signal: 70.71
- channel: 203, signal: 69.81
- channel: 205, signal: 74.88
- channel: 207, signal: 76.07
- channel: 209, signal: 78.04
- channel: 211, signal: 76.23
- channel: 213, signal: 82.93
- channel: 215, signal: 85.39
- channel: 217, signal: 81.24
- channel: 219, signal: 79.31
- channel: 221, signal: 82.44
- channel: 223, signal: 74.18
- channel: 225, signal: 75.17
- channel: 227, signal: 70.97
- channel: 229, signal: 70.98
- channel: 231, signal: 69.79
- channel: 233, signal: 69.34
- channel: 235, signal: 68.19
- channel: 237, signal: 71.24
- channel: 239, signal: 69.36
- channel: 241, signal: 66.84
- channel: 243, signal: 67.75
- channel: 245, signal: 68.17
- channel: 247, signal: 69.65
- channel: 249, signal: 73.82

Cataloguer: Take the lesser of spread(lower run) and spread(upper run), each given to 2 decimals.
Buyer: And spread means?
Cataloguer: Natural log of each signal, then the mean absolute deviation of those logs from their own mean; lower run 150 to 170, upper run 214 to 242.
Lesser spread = 0.07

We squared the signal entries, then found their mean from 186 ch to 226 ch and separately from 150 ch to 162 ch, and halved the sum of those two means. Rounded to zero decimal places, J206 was 3802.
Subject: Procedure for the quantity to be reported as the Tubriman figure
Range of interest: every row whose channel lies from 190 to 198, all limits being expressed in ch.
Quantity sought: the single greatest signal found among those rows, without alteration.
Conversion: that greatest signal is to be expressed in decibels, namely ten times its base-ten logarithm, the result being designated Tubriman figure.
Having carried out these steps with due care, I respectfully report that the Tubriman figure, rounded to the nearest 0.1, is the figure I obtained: 18.4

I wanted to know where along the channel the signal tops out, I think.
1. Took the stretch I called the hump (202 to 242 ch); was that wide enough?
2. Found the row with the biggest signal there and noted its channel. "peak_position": 215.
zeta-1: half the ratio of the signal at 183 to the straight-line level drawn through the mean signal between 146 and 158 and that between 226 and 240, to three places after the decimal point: 0.576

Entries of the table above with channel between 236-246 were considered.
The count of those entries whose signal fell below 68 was 2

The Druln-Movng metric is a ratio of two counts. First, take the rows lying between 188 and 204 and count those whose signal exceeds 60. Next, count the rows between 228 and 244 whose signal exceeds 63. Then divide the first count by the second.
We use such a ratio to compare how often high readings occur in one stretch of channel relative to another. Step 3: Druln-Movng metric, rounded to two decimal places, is 1.00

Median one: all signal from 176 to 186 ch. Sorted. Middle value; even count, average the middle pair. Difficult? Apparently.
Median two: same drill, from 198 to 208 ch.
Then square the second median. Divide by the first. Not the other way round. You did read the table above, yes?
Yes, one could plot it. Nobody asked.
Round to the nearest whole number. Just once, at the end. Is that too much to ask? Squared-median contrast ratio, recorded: 81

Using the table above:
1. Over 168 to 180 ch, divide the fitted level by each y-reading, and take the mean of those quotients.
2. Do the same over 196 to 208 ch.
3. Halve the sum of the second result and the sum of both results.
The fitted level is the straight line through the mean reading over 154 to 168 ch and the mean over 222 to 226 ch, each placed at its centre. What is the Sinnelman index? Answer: 1.35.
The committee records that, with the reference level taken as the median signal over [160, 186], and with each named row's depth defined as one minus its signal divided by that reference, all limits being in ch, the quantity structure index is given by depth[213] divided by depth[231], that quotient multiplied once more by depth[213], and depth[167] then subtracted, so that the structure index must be -1.0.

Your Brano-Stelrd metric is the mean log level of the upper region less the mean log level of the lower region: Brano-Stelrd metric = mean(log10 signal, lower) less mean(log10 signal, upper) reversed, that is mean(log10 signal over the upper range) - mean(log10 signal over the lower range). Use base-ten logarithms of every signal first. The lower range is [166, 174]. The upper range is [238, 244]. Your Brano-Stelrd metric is 0.02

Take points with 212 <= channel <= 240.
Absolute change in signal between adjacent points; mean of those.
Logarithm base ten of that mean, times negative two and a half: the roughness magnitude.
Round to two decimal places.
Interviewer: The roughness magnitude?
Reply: -1.01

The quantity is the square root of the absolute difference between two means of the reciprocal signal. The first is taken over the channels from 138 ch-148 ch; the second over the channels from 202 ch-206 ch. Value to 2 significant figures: 0.068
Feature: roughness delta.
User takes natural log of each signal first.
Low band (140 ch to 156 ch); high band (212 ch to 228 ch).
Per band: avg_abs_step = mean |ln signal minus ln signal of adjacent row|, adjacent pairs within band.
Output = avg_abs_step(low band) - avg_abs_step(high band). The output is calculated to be -0.006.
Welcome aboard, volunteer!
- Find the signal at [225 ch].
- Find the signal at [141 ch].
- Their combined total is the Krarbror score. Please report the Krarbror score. 130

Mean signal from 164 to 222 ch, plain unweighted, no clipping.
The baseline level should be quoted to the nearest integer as 70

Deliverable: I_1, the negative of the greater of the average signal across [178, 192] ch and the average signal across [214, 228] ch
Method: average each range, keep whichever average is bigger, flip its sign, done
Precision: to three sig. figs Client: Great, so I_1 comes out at -78.4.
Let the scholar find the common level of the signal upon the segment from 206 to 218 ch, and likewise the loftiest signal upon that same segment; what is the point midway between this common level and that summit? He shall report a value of 83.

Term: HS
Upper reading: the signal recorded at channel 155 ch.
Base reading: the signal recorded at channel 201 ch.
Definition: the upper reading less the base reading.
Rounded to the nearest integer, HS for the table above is -24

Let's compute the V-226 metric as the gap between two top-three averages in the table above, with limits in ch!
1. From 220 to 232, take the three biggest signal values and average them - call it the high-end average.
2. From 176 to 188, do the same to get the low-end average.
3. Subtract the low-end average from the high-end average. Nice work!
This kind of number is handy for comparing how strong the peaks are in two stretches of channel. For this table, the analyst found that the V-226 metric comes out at 10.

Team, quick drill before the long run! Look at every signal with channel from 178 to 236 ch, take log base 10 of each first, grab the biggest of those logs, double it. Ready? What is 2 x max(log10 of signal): 3.86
